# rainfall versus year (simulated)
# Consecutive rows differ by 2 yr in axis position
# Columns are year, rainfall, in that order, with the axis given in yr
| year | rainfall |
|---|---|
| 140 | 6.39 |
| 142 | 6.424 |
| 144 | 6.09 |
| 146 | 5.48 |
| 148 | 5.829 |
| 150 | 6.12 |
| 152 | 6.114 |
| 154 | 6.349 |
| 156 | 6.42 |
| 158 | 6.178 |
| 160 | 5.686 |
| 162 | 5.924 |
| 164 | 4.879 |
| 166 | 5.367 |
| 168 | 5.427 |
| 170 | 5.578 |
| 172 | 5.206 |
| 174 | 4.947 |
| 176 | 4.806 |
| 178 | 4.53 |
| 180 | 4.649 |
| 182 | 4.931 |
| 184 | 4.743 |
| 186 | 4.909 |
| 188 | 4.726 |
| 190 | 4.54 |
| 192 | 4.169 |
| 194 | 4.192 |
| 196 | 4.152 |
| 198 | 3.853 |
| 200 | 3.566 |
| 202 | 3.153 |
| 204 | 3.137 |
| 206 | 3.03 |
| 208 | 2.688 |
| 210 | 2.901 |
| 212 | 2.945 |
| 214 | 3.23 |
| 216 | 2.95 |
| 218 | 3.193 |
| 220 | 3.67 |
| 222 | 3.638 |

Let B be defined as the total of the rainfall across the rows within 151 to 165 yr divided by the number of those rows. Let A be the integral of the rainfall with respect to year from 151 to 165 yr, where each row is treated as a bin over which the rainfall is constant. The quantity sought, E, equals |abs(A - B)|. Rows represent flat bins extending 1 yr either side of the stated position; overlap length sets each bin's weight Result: 77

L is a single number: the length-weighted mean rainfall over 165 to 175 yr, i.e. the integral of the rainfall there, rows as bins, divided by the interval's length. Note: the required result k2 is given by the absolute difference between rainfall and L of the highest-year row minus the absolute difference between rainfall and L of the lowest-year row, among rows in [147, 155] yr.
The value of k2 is 0.52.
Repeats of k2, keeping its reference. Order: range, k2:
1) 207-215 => -0.54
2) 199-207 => 0.54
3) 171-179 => 0.68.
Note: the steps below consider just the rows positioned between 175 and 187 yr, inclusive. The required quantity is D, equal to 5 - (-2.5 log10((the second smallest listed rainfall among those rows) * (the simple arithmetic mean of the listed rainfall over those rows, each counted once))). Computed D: 8.4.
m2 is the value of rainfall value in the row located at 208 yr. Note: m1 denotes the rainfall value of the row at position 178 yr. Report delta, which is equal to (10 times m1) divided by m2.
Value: 16.9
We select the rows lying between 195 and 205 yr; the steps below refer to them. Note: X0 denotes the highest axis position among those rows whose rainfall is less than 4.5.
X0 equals 204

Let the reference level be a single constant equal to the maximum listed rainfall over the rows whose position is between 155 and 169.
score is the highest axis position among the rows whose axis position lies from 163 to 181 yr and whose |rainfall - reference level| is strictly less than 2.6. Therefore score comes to 180 yr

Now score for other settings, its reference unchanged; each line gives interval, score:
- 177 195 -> 194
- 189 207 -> 198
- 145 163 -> 162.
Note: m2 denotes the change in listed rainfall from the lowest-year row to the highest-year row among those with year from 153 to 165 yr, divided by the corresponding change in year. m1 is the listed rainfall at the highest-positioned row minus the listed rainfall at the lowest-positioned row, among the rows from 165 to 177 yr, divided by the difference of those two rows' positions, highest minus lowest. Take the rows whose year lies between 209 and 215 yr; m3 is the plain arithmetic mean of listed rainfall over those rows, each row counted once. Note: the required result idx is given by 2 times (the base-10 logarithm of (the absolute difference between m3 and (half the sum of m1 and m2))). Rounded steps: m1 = -0.056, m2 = -0.15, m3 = 3.0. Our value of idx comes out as 0.99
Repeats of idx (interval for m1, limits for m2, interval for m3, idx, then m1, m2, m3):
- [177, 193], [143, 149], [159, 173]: 1.48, -0.026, -0.07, 5.4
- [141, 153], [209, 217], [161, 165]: 1.47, -0.031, 0.01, 5.4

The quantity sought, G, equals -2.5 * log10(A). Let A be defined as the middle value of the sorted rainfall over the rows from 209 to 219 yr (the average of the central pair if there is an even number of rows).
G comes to -1.2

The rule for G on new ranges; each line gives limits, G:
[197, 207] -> -1.2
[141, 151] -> -2.0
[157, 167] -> -1.9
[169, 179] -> -1.7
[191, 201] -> -1.5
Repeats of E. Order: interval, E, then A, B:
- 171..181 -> 43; 48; 4.8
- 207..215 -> 21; 24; 2.9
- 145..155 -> 54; 60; 6.0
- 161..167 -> 27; 32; 5.4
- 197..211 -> 41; 45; 3.2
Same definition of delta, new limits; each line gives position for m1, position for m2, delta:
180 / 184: 9.8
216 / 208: 11.0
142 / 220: 17.5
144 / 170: 10.9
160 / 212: 19.3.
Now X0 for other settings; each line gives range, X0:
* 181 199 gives 198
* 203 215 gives 214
